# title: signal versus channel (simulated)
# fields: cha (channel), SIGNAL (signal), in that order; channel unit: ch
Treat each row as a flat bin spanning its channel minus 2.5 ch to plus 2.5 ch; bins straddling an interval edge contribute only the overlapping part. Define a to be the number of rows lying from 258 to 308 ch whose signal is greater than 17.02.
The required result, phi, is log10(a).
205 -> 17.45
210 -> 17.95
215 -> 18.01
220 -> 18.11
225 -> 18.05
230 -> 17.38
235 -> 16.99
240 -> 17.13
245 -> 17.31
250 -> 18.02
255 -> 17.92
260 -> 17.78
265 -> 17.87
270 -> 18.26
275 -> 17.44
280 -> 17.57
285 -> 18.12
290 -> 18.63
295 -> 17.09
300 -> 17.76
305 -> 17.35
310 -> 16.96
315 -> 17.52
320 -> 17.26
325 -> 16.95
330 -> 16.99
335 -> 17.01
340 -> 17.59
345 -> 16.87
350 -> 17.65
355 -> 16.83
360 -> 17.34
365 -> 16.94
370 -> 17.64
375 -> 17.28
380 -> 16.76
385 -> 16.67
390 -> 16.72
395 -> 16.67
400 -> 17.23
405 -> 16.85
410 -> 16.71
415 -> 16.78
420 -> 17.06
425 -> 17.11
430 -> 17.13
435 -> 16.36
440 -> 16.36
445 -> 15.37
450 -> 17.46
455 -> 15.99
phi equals 1.0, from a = 10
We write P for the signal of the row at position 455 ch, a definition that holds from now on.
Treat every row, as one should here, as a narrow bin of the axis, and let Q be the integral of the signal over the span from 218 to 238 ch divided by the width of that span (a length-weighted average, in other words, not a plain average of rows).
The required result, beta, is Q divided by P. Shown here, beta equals 1.10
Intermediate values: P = 15.99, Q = 17.6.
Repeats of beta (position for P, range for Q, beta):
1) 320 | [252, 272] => 1.04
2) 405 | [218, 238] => 1.04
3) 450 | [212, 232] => 1.03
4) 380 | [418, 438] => 1.01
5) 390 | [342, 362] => 1.03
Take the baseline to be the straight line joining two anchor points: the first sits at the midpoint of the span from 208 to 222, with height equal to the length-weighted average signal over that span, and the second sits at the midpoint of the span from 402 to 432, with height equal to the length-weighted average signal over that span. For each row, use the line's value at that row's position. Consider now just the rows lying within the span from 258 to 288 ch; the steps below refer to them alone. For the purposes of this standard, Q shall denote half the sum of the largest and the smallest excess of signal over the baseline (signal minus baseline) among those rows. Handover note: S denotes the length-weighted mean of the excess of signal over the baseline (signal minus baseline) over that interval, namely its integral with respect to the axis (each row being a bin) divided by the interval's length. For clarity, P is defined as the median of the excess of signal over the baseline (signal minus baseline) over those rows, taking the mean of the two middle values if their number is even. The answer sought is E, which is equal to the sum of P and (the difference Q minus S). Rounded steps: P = 0.06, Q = 0.1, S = 0.14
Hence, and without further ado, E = 0.0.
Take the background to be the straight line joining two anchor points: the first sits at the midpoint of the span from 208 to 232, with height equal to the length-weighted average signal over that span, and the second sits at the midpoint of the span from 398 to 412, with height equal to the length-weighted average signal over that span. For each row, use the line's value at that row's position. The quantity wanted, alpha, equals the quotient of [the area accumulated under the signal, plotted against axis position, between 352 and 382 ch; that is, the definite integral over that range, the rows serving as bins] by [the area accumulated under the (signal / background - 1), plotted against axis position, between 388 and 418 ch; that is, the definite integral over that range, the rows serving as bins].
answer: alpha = -2758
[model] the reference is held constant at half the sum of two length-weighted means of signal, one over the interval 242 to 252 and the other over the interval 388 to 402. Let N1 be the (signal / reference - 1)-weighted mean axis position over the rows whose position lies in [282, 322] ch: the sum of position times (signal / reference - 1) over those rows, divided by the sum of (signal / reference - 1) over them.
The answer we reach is 291.2 ch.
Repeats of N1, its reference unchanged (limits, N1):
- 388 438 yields 412.4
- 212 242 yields 218.0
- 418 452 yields 439.0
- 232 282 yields 265.0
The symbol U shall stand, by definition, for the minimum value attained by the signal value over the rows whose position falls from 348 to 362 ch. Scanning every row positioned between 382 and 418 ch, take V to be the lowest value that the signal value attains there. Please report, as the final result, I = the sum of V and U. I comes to 33.50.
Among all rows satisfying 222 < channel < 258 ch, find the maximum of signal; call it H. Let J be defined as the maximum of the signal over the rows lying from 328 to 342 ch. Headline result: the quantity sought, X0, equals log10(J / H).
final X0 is -0.011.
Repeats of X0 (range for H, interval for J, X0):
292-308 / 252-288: 0.012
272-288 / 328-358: -0.011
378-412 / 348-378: 0.010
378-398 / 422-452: 0.018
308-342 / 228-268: 0.010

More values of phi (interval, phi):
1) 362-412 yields 0.5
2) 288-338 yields 0.8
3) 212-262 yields 1.0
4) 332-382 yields 0.7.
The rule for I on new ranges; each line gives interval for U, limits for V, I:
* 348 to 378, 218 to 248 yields 33.82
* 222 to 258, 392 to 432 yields 33.66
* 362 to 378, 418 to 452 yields 32.31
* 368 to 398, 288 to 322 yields 33.63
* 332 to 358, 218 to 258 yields 33.82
